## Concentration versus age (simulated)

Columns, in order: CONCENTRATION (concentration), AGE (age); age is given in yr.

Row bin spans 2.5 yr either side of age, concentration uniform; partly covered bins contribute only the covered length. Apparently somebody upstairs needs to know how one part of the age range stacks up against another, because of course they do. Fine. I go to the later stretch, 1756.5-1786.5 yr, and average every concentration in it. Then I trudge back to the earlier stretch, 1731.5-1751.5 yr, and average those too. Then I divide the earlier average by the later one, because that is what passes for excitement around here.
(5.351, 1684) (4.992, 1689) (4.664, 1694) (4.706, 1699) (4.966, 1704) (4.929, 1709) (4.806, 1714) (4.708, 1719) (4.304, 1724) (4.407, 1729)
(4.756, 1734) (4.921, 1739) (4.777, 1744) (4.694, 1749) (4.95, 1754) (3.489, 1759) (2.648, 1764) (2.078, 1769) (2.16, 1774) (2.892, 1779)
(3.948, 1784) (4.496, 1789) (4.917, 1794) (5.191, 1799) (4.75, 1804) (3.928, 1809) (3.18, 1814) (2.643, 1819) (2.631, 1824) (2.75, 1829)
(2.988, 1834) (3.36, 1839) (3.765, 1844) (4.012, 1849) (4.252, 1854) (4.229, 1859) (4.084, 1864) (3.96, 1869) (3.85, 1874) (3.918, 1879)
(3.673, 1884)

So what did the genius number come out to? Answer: 1.67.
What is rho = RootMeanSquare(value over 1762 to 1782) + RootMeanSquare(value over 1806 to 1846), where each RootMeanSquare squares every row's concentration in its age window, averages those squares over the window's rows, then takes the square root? 5.7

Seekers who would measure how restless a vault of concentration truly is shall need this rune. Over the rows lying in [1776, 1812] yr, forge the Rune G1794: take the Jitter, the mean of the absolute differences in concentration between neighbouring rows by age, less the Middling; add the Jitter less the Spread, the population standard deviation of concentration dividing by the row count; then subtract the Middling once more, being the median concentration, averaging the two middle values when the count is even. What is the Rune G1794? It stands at -8.5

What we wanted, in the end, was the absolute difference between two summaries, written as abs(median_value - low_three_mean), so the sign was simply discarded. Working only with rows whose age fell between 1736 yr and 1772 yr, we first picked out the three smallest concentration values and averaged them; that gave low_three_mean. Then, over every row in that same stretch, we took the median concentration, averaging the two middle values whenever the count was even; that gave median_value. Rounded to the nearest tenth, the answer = 2.0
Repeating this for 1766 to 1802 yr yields 1.6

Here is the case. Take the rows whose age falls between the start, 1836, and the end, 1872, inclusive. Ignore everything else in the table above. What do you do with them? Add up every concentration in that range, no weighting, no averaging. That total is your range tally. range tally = 28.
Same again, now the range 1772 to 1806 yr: 28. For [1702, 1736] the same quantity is 33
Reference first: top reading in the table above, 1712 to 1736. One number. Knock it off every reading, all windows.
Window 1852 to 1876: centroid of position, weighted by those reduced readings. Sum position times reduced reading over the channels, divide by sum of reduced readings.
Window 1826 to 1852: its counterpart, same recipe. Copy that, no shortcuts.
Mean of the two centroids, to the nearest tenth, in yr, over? 1851.1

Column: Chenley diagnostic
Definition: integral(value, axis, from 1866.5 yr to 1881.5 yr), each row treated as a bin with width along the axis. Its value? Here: 58.6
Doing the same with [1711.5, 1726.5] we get 69.1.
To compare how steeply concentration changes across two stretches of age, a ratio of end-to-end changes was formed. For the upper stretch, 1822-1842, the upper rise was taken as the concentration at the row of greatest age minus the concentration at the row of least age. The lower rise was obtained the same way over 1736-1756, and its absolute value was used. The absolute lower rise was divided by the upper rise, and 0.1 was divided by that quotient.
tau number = 2.5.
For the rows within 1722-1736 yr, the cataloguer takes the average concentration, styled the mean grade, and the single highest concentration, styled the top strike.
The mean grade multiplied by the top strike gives 21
